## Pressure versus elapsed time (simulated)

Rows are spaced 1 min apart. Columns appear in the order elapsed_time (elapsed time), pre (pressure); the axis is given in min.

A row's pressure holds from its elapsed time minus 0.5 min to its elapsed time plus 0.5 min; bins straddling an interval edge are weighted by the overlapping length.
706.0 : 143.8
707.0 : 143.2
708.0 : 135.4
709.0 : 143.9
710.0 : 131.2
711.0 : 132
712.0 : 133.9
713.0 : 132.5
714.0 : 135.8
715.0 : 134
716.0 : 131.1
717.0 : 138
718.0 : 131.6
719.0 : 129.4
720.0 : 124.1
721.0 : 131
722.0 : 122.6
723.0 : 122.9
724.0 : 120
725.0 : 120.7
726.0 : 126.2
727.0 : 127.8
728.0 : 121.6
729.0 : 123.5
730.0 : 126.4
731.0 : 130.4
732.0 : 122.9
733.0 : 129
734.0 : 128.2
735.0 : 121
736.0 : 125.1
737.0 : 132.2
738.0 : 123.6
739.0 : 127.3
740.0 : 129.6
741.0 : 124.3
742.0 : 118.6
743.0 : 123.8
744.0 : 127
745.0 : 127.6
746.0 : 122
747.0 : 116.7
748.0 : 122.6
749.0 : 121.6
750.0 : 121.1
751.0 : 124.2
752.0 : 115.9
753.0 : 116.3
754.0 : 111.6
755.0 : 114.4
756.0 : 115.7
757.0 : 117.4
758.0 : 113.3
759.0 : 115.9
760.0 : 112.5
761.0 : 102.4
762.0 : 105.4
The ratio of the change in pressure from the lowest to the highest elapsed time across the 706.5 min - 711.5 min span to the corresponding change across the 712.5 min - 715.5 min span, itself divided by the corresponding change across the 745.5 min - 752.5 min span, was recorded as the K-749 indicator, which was 1.2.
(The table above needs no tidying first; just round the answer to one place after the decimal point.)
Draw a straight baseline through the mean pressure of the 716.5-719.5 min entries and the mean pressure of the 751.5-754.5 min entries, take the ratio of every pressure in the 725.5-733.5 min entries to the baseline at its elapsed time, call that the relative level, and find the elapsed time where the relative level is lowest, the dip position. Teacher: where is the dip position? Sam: 728.0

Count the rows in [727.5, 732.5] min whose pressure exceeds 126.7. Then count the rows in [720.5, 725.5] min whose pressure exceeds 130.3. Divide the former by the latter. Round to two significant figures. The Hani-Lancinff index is 1.0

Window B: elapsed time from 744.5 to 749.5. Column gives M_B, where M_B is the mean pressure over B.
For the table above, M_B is 122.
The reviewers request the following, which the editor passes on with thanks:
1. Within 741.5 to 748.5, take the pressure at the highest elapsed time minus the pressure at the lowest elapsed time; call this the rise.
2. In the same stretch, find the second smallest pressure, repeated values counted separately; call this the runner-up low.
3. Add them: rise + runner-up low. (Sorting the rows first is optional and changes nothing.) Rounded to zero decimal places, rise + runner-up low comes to 123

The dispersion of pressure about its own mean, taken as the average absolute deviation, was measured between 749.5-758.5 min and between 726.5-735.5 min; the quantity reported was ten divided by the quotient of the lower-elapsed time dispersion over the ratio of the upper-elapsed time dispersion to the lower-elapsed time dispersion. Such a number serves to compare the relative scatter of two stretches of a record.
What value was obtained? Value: 3.1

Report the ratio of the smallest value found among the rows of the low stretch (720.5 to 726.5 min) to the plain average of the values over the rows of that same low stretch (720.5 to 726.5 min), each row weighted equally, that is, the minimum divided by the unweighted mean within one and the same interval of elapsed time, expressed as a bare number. 0.969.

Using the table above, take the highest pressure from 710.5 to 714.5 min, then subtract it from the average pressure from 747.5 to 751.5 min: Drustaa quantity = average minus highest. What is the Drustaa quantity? -13.4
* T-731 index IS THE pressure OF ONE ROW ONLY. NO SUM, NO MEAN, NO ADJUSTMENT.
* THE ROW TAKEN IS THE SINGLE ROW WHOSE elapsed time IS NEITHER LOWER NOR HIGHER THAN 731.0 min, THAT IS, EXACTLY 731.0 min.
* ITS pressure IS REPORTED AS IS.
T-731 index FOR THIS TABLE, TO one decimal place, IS 130.4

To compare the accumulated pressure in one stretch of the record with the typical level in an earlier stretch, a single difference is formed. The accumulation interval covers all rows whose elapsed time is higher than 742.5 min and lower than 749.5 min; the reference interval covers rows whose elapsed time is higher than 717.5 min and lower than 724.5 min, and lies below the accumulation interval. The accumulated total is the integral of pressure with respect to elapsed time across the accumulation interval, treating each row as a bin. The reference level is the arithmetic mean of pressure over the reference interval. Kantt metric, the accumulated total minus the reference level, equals 735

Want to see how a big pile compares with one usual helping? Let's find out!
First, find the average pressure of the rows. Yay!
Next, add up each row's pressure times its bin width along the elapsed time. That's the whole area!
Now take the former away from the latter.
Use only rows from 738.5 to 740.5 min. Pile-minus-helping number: 128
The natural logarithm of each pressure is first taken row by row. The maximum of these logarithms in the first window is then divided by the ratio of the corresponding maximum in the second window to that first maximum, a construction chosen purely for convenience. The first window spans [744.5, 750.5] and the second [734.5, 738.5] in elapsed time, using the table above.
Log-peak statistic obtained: 4.81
